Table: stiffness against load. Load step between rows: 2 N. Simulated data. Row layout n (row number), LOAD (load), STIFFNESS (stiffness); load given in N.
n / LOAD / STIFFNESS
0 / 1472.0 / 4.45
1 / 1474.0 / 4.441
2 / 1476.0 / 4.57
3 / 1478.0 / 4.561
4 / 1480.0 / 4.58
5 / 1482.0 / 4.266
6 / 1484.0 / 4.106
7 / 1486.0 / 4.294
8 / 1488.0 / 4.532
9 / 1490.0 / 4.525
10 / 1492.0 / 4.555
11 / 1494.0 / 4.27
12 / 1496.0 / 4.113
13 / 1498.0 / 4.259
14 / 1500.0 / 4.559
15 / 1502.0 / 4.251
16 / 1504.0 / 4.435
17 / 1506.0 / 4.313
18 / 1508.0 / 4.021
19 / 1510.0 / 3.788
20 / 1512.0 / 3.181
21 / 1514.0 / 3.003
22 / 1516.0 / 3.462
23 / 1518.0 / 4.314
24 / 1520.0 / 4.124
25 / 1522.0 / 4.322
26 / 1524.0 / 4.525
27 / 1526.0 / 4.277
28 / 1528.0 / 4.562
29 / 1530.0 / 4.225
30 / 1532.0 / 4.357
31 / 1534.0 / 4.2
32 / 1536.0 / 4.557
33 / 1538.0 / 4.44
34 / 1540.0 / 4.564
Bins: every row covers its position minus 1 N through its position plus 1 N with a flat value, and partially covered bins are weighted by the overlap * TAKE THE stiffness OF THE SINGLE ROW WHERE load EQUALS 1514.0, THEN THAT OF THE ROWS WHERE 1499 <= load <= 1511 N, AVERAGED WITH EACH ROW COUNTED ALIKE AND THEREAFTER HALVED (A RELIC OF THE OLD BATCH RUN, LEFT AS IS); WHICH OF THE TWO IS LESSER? 2.11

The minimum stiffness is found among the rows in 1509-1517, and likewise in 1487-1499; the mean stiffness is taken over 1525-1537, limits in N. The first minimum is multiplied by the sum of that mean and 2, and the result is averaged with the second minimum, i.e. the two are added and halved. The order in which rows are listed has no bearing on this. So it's 11.6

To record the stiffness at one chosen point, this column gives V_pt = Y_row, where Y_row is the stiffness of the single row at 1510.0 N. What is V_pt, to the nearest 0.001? 3.788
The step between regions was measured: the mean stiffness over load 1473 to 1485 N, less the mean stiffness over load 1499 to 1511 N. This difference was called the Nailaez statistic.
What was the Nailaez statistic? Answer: 0.2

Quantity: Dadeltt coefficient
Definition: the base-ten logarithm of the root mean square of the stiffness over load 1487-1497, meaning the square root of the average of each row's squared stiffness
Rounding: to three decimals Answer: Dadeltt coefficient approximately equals 0.644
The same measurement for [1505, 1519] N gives 0.575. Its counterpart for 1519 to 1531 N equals 0.638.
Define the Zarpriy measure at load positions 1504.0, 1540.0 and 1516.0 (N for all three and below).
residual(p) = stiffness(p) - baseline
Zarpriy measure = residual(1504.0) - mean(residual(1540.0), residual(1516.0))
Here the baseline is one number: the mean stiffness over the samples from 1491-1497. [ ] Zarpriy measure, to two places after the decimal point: 0.42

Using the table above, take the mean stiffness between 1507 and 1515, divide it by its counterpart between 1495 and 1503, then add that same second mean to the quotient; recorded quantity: 5.1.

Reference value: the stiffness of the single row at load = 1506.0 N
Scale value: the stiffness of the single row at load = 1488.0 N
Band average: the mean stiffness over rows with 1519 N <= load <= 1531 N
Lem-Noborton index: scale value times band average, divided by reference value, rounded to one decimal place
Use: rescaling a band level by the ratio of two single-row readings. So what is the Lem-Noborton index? 4.6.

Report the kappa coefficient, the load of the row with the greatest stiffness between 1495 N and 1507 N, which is 1500.0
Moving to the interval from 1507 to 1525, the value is 1524.0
